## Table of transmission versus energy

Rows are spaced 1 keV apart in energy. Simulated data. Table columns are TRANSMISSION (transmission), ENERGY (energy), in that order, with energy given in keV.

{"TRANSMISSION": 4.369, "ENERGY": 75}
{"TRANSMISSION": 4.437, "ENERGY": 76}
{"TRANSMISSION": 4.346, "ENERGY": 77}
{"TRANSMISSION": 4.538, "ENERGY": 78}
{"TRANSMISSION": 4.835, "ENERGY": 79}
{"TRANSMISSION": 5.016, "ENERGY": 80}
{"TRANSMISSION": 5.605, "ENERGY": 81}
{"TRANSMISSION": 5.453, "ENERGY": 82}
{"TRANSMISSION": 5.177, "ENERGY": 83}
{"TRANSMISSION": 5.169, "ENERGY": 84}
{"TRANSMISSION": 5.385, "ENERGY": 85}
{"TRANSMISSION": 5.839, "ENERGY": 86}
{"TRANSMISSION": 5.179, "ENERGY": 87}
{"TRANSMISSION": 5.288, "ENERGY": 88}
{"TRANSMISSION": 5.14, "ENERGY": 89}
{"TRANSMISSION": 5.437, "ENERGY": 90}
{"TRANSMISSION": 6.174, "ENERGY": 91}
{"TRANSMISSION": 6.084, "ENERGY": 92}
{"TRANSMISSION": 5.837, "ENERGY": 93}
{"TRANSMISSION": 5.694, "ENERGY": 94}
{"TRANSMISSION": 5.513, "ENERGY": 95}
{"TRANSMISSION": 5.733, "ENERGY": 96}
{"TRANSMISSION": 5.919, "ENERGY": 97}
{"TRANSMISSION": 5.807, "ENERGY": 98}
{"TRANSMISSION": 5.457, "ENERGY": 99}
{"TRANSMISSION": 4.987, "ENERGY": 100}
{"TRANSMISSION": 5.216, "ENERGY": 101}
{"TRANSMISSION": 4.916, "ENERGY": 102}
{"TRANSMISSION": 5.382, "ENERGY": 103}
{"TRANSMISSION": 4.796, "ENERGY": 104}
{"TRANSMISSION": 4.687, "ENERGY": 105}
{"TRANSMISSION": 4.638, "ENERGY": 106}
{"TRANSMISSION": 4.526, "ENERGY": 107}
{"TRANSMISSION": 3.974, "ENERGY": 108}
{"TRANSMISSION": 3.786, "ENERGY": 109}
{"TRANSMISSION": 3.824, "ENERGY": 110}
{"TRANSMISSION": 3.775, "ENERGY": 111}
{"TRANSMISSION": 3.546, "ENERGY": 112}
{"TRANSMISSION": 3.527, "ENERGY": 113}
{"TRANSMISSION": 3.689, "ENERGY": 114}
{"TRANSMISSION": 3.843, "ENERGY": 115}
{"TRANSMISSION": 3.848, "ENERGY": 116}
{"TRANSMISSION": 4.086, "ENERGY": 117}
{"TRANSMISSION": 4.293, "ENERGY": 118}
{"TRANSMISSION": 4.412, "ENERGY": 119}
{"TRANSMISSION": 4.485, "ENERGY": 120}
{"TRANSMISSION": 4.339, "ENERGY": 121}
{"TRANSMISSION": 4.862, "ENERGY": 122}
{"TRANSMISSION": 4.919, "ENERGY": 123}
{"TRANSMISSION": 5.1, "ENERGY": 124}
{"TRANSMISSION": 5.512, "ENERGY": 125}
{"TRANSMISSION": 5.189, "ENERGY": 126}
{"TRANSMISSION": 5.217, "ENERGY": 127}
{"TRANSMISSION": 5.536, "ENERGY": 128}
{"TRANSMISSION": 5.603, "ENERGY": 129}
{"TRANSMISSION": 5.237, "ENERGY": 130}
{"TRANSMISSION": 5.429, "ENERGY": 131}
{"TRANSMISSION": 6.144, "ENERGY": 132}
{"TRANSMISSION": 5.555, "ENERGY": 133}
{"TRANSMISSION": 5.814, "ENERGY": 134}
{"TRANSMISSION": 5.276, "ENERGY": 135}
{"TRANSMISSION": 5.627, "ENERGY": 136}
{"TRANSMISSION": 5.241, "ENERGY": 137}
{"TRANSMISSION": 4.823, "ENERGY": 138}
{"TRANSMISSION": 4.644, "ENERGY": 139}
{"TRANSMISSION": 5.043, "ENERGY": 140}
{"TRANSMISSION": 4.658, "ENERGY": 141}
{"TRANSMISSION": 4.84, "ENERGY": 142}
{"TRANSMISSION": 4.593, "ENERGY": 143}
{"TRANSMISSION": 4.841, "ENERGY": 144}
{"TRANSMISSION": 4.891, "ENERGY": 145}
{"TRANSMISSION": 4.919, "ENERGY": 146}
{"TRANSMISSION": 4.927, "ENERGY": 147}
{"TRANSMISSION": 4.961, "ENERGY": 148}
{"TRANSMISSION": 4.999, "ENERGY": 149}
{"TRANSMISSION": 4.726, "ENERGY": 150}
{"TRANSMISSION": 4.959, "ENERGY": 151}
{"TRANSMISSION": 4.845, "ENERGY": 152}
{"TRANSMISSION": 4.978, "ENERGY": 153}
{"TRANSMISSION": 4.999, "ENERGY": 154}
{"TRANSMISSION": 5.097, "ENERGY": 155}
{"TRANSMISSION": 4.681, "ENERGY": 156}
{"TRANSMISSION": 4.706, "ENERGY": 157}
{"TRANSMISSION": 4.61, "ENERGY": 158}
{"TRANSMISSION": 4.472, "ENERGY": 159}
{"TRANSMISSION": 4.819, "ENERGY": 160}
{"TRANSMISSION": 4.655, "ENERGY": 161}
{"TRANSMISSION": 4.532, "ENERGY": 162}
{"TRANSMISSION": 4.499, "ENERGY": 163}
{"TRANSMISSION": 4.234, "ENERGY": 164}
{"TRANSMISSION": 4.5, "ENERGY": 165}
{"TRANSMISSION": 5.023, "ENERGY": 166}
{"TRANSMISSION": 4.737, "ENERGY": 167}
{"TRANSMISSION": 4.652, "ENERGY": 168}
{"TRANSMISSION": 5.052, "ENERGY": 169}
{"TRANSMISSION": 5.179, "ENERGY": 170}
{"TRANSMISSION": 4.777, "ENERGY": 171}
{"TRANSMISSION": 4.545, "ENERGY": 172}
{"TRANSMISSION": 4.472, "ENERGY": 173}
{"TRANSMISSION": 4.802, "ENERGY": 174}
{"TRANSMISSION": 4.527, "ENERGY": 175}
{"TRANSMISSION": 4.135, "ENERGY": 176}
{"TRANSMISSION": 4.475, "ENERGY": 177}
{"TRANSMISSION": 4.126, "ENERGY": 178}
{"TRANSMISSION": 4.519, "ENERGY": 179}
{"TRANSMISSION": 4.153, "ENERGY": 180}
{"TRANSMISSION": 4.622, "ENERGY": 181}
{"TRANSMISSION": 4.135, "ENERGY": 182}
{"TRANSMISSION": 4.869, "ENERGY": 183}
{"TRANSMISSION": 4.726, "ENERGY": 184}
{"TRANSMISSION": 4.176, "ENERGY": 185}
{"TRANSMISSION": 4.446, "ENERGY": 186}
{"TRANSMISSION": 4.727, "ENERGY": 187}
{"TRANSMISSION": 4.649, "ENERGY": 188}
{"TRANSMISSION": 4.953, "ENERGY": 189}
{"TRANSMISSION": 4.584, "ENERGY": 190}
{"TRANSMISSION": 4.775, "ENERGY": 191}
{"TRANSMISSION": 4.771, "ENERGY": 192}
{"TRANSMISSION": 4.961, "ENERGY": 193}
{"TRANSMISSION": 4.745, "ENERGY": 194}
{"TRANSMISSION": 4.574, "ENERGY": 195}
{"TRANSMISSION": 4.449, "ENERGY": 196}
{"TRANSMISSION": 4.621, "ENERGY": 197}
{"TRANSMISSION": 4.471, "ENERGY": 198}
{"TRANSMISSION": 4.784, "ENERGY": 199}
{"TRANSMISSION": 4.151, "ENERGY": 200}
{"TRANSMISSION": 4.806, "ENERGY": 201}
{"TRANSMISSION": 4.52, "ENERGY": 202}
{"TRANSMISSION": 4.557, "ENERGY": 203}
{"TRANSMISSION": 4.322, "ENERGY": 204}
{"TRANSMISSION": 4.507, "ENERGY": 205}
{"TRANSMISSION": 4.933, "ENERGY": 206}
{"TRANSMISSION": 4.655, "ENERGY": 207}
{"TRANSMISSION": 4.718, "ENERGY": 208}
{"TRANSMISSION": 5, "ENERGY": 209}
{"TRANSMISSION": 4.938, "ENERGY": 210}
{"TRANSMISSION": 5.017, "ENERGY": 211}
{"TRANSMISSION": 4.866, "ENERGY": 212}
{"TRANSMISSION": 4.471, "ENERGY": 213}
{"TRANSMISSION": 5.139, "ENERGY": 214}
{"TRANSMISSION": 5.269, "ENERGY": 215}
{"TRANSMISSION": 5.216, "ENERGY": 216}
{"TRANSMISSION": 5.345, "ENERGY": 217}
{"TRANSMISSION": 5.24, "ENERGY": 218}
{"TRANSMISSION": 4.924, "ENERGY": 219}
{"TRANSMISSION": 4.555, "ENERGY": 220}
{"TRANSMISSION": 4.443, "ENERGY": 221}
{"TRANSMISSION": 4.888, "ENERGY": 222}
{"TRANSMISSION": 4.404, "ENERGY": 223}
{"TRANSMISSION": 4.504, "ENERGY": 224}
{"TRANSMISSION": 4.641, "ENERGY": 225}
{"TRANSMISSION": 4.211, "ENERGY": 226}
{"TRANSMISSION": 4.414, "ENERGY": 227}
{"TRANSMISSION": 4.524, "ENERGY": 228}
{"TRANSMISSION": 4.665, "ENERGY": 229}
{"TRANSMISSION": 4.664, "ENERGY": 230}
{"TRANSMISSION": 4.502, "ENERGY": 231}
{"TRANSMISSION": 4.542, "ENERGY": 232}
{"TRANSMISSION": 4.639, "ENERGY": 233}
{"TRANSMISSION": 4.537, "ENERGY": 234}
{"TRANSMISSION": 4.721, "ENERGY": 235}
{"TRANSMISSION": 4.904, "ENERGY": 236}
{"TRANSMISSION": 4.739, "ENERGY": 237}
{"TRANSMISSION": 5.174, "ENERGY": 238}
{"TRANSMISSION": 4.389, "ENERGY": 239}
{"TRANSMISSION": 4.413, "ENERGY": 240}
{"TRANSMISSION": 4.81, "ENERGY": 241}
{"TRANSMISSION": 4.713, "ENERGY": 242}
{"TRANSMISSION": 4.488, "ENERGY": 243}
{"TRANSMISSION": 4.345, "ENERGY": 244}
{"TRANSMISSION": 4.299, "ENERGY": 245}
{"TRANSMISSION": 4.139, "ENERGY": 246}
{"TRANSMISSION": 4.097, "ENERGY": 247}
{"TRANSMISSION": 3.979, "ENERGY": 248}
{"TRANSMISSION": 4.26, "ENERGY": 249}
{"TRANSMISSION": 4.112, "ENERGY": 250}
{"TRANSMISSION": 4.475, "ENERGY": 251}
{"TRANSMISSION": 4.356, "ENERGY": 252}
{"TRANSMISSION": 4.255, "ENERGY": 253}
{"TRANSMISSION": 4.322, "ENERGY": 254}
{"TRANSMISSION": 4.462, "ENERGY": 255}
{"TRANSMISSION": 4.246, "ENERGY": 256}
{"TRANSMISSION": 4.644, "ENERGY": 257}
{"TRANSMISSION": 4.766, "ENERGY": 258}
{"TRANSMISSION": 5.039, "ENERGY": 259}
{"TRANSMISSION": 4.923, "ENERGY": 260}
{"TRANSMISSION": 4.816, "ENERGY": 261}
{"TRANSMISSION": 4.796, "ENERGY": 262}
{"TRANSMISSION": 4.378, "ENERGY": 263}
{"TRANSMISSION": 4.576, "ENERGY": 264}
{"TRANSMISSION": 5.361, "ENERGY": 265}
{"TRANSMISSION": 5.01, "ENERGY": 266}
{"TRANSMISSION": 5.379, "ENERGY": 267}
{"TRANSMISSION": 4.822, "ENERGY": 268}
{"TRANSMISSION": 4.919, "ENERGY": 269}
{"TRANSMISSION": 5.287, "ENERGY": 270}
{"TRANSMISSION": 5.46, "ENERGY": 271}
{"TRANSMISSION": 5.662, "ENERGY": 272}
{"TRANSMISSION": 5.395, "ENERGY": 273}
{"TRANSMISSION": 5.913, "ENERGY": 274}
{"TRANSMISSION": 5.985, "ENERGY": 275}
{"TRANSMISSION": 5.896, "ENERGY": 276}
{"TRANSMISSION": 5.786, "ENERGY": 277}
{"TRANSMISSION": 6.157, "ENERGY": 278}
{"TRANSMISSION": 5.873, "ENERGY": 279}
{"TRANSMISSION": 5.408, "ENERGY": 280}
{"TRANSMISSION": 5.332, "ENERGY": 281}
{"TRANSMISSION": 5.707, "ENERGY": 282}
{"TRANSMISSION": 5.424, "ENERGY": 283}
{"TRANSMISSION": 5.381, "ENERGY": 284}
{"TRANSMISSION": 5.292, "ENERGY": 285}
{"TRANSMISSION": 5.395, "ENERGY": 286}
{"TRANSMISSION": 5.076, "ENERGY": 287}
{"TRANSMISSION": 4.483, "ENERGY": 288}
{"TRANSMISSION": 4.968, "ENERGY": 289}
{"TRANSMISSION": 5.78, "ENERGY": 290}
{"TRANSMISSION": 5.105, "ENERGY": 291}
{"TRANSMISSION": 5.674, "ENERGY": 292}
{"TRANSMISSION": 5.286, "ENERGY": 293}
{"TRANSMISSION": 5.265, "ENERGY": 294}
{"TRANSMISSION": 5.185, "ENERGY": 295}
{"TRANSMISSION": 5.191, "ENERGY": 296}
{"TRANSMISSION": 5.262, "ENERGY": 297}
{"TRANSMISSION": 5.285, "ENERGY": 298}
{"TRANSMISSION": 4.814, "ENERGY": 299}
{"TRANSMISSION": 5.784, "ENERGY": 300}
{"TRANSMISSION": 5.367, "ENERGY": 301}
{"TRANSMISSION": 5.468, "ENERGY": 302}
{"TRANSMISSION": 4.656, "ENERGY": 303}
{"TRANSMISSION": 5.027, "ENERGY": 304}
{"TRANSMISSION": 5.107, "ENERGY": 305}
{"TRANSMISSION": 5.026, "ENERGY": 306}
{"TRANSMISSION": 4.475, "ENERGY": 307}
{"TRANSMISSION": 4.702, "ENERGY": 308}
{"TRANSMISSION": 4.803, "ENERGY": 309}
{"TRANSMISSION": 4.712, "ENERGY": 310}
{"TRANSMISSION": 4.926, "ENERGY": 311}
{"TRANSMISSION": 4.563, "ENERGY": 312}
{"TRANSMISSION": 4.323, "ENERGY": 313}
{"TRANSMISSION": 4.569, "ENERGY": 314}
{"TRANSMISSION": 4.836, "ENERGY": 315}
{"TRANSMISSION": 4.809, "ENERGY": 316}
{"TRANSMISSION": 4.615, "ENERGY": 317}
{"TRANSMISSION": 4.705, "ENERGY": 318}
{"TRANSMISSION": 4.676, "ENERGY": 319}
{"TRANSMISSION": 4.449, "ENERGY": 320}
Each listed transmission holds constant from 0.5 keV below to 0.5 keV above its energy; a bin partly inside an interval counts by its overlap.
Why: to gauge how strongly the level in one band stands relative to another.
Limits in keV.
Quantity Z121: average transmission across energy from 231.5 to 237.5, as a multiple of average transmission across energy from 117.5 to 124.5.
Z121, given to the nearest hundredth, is 1.01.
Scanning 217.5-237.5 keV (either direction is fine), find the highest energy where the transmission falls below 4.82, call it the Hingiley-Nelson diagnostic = 237 keV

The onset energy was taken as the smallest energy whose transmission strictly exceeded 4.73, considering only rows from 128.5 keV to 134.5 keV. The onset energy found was 129 keV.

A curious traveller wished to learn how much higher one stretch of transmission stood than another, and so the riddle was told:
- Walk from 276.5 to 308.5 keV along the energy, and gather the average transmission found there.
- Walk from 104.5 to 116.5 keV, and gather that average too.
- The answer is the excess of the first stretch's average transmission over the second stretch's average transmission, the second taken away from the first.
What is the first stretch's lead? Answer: 1.3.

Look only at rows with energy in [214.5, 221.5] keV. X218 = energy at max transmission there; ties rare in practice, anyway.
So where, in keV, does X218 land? 217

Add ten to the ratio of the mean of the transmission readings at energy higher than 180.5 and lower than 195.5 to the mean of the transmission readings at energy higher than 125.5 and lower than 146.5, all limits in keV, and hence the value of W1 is 10.89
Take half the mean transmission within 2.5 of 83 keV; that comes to 2.68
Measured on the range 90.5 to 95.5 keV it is 2.93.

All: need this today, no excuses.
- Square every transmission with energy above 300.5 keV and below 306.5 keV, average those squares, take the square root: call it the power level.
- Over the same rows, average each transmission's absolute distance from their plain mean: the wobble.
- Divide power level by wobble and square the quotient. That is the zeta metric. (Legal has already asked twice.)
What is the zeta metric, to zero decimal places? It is 617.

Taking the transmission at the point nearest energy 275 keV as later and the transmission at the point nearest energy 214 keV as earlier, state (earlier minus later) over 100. -0.0085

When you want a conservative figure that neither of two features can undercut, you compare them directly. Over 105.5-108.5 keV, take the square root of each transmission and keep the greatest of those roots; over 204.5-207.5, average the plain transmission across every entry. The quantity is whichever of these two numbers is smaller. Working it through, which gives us 2.15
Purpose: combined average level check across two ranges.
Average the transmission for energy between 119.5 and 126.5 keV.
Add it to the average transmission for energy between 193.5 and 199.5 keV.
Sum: 9.5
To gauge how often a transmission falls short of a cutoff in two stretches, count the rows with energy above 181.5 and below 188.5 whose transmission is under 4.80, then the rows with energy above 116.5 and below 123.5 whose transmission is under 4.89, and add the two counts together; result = 12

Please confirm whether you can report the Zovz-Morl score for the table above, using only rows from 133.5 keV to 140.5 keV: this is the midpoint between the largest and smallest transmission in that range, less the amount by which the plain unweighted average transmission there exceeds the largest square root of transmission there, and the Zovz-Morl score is 2.43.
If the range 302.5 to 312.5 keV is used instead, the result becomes 2.25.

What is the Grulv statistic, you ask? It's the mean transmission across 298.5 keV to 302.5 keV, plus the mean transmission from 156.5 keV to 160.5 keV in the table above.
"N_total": 10.0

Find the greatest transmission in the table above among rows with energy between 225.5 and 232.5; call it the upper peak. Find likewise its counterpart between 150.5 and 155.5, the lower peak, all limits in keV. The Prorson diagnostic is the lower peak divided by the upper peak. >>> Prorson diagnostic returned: 1.09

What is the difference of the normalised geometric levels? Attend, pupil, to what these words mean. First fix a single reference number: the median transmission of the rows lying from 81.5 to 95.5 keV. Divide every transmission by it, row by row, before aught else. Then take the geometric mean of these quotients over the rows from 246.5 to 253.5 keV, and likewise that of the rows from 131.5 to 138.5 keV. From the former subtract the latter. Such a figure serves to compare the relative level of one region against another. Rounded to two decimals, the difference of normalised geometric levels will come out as -0.23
